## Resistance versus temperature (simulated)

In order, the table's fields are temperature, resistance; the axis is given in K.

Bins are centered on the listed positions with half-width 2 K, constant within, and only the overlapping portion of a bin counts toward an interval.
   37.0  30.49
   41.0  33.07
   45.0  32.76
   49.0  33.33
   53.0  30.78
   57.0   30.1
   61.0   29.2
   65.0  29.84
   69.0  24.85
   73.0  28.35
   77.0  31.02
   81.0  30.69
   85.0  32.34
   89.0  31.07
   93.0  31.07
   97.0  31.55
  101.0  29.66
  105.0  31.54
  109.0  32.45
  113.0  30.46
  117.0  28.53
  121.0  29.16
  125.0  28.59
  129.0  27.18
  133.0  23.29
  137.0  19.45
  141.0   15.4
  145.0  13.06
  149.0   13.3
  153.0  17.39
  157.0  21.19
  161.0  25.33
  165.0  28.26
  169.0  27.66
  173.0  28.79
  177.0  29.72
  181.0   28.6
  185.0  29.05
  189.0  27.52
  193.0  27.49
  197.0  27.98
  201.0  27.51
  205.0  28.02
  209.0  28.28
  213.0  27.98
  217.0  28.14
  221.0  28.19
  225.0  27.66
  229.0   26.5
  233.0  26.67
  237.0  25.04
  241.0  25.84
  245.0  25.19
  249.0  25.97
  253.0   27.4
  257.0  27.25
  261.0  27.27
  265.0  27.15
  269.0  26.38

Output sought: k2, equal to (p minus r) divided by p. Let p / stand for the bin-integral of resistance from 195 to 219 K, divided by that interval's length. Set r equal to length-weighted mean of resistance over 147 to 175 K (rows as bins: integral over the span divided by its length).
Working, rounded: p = 28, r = 23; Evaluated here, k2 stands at 0.2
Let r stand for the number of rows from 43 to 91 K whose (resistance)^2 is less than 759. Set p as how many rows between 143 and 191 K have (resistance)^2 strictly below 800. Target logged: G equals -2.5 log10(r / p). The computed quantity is 2.3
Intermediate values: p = 8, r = 1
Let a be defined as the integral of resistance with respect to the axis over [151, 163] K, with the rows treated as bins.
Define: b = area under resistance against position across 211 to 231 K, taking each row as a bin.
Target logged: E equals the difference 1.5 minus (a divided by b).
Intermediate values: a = 256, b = 554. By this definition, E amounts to 1.0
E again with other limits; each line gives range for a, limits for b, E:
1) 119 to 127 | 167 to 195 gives 1.2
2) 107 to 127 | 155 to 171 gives 0.0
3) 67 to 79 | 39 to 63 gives 1.1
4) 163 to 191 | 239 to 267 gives 0.4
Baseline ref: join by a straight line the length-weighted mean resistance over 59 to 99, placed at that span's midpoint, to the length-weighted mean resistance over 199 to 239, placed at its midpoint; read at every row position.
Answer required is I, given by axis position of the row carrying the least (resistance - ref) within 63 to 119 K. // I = 69.0 K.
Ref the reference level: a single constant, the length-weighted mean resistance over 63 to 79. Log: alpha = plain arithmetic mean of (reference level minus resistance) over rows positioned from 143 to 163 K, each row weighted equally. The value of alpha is 10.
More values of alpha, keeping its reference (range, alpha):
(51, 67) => -1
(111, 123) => -1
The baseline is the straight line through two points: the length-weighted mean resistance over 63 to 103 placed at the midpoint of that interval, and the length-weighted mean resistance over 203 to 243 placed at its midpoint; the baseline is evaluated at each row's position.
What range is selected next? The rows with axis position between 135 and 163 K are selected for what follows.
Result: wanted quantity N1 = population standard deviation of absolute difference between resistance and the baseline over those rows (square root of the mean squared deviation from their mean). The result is 4.2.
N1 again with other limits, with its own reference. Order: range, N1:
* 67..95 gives 1.5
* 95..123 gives 1.0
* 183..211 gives 0.3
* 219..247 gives 0.5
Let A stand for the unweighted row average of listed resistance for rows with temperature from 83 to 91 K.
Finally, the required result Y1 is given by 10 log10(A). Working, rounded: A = 31.7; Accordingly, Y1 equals 15.0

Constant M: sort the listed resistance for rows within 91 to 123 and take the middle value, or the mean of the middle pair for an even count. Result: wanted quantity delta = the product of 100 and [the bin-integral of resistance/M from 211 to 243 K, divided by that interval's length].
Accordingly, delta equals 88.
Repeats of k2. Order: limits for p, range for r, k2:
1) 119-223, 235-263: 0.0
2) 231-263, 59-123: -0.1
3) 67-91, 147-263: 0.1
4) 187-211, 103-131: -0.1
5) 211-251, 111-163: 0.2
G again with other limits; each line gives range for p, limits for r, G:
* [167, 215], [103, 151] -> 0.3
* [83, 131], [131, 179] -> -2.3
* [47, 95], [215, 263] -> -2.4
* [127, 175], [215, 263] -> 0.2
